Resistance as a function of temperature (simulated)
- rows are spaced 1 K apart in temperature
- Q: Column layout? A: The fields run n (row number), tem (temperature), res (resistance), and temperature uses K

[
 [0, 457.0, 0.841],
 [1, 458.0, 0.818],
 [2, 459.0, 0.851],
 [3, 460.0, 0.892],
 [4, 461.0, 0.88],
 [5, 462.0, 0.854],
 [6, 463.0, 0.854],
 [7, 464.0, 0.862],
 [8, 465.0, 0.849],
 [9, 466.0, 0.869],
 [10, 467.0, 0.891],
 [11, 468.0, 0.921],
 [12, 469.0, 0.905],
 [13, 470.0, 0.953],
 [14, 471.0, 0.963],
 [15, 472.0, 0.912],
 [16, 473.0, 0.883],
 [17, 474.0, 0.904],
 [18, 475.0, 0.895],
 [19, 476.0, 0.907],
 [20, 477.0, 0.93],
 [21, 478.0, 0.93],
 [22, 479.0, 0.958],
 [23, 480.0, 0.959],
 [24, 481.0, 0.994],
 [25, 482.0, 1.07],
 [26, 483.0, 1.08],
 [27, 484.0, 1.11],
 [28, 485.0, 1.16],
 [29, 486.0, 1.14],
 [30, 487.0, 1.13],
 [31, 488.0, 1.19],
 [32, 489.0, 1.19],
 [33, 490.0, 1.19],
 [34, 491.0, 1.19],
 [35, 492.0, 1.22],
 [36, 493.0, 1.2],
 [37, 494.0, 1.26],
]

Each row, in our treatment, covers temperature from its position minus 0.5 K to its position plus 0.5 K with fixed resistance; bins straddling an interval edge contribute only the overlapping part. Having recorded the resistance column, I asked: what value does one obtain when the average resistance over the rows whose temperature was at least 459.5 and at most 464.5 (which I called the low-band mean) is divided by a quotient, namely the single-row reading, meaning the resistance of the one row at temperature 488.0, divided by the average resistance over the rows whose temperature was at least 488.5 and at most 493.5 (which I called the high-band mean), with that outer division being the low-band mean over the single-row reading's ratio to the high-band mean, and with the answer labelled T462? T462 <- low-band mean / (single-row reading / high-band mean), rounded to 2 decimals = 0.87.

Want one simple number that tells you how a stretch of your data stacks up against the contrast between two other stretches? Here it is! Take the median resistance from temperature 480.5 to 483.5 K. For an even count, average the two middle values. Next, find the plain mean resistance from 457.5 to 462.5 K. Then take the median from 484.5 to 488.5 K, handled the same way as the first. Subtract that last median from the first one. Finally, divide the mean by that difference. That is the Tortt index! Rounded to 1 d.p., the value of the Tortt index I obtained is -10.7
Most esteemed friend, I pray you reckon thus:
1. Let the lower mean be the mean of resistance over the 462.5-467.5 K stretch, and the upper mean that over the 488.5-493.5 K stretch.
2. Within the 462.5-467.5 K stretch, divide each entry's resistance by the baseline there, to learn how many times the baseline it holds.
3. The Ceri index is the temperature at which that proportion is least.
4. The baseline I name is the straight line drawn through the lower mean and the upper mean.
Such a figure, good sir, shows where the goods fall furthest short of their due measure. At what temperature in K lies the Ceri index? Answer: 465.0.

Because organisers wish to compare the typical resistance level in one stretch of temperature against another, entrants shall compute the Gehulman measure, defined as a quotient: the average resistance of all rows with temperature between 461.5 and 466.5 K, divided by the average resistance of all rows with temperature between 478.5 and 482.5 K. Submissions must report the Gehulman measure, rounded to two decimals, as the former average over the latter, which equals 0.86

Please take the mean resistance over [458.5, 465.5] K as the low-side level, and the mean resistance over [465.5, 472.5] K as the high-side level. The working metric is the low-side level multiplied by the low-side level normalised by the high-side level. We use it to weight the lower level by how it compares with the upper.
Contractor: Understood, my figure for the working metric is 0.81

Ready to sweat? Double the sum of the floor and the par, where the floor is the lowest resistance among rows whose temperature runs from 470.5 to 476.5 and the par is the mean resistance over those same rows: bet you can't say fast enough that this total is 3.6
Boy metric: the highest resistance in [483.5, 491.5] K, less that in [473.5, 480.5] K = 0.23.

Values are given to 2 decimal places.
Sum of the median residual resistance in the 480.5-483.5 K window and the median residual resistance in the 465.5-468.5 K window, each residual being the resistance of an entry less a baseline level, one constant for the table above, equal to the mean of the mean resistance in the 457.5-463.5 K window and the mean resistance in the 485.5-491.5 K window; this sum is -0.07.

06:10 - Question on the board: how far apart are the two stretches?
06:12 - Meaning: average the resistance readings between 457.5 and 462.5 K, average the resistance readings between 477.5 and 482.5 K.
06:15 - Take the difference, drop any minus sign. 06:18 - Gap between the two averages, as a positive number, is 0.12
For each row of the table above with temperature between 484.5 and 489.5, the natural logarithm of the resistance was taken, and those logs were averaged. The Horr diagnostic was 0.15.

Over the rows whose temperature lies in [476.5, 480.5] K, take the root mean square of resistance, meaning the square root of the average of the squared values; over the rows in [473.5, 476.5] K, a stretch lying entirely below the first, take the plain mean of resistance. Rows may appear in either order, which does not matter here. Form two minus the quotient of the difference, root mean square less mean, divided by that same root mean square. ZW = 1.96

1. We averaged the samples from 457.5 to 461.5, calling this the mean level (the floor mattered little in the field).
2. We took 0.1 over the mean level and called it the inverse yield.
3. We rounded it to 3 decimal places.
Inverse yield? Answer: 0.116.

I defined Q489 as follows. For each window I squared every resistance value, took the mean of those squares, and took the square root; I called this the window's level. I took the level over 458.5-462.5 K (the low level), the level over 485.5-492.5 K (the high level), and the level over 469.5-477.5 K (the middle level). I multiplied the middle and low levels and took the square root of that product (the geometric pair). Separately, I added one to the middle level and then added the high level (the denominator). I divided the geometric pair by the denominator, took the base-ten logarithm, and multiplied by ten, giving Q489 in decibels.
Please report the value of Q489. -5.40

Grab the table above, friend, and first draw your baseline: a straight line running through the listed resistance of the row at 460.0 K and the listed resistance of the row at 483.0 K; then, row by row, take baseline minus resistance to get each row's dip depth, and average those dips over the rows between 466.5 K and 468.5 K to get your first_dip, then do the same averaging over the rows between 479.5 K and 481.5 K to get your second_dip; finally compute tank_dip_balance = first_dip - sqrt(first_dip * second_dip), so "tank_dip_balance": -0.015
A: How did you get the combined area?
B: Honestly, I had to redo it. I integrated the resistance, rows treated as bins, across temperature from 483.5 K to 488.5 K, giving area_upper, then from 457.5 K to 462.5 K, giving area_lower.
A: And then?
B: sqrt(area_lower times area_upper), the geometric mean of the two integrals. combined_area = 5.0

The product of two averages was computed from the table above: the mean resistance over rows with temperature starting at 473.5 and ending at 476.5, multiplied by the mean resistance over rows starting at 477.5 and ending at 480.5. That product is 0.86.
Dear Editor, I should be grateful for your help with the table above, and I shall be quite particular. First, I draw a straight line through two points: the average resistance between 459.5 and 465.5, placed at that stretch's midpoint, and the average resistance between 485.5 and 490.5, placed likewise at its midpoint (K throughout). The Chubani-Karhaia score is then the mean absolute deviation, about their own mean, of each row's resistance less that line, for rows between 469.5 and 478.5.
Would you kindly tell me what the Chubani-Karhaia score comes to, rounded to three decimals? 0.039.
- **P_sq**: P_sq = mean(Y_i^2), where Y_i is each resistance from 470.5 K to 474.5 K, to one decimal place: 0.8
